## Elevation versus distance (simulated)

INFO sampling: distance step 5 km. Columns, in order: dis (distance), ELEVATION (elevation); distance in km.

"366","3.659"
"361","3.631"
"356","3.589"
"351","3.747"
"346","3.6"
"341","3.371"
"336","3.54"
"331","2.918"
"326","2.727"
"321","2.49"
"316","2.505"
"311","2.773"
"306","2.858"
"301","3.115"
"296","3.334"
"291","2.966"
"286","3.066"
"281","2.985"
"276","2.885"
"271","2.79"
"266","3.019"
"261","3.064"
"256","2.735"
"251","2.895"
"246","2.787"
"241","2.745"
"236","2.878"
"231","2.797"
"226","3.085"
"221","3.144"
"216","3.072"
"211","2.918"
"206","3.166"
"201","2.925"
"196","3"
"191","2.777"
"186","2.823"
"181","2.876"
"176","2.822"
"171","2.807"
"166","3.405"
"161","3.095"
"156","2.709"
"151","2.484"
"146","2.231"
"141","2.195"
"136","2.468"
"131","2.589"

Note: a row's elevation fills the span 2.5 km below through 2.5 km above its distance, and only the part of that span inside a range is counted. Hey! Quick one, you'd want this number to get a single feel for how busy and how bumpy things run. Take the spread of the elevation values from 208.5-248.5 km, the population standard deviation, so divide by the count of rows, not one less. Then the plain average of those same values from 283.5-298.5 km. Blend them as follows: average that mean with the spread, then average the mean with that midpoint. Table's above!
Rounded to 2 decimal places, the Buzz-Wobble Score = 2.38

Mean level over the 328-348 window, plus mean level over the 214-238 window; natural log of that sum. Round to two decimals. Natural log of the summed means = 1.85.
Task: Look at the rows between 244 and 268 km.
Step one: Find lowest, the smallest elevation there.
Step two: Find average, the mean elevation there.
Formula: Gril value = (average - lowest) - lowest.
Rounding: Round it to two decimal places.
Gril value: -2.57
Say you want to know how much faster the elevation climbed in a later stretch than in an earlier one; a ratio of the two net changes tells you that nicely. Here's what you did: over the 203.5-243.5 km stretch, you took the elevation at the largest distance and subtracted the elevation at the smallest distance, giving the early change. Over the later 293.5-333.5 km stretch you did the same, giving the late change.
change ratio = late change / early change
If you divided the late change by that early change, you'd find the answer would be 1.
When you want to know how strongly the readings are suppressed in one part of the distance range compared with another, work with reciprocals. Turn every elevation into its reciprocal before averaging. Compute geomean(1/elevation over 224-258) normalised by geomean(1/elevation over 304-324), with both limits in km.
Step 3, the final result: 0.93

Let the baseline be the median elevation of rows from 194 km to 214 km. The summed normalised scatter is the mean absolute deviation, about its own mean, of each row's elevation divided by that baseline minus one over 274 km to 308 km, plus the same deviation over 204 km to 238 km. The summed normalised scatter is 0.08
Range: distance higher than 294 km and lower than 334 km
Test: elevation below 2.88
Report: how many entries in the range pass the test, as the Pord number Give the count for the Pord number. 5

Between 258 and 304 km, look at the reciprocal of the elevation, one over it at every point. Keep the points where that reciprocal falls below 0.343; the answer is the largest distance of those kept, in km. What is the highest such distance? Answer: 301 km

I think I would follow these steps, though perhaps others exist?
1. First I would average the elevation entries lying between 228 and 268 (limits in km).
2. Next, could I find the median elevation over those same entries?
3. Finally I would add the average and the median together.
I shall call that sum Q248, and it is 5.70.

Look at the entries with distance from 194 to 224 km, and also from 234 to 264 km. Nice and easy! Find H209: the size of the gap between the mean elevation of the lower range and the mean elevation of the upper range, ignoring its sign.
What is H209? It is 0.19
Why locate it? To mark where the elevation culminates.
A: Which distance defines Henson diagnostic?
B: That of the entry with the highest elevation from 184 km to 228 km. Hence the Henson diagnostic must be 206 km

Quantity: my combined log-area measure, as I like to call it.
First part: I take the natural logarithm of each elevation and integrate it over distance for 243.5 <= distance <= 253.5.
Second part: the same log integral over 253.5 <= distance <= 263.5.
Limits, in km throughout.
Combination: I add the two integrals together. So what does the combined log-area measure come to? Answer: 21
